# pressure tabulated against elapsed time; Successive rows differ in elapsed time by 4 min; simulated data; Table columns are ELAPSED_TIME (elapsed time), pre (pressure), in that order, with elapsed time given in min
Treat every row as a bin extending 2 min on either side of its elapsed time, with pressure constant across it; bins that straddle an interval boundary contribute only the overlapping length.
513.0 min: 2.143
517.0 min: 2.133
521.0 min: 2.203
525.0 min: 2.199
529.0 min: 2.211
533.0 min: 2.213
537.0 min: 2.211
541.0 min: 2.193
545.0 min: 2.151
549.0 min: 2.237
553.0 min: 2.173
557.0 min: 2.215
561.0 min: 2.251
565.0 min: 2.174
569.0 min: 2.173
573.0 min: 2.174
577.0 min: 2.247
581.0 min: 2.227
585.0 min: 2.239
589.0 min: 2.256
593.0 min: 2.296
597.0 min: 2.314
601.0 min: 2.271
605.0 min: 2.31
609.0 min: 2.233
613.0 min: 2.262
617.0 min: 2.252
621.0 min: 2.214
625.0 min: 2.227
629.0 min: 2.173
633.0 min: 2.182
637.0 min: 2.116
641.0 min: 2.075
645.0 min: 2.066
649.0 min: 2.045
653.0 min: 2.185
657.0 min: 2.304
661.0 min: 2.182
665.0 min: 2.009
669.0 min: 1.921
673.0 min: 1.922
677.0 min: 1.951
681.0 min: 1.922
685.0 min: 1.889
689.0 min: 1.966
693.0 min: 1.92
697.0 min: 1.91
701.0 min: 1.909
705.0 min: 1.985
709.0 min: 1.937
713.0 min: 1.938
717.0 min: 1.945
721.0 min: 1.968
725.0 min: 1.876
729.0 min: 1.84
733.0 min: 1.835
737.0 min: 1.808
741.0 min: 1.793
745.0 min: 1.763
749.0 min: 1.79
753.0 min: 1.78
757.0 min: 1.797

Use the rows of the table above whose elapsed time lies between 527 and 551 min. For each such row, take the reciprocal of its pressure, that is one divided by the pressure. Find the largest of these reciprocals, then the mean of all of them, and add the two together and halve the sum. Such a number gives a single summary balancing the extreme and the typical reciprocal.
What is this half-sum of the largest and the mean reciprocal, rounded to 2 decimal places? 0.46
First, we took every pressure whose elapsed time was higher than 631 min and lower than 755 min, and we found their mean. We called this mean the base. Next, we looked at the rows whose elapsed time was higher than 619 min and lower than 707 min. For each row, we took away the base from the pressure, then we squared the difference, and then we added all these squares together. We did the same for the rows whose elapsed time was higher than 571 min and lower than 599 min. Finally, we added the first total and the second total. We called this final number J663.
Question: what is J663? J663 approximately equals 1.1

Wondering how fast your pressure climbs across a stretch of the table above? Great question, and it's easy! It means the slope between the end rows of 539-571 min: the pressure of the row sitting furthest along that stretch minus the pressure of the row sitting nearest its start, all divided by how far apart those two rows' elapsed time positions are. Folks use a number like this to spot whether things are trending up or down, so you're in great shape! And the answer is -0.001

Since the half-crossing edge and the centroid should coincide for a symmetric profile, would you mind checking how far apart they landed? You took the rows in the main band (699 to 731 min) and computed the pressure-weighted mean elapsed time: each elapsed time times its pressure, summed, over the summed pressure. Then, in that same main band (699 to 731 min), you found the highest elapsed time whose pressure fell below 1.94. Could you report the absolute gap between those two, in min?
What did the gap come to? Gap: 14.1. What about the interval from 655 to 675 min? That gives 8.4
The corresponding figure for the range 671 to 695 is 10.0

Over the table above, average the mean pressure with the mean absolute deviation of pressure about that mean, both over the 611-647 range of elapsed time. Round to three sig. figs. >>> 1.12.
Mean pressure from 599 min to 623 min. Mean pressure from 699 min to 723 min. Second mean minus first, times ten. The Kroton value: -3.1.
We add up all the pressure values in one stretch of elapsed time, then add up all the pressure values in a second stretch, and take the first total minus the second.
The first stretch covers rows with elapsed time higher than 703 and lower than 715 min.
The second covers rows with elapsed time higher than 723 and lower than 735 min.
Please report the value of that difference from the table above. 0.3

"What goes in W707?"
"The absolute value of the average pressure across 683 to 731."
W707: 1.92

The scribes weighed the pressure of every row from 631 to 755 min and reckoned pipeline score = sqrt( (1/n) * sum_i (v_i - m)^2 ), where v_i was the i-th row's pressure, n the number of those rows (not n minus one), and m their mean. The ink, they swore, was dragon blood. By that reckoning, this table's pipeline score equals 0.131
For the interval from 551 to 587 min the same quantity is 0.032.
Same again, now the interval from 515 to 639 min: 0.047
